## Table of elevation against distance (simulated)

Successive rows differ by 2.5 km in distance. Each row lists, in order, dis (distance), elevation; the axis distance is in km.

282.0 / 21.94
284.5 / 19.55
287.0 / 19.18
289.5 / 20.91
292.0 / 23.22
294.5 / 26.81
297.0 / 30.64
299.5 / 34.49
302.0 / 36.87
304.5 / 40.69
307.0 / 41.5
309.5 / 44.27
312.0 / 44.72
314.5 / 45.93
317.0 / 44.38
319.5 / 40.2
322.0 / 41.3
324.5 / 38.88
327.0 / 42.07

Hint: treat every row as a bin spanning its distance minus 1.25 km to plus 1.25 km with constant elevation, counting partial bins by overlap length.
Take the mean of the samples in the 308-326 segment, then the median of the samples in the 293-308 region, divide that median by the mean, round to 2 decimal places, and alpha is 0.83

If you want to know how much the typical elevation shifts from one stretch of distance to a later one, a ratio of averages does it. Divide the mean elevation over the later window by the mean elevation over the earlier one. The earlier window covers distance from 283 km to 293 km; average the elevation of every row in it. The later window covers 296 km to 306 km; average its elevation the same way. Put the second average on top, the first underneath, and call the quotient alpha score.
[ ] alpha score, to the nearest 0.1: 1.7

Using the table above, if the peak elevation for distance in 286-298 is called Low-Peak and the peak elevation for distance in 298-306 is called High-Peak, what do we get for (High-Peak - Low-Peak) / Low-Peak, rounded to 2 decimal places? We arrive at 0.33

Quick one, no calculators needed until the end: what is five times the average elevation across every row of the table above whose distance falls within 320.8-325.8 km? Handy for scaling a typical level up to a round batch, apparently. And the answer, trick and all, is 200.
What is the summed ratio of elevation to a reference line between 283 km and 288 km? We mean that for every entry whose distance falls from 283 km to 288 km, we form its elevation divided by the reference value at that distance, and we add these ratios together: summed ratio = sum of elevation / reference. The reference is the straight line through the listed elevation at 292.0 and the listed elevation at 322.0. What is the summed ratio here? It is 2.0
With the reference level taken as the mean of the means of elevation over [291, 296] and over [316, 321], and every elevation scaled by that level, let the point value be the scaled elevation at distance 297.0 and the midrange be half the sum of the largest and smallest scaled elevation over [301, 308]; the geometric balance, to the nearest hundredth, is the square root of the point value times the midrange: 1.03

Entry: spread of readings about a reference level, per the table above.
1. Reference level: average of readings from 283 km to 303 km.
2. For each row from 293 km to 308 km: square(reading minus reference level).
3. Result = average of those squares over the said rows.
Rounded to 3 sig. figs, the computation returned 103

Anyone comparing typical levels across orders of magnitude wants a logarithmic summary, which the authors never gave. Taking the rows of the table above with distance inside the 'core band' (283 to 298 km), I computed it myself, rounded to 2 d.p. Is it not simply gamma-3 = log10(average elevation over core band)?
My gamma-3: 1.37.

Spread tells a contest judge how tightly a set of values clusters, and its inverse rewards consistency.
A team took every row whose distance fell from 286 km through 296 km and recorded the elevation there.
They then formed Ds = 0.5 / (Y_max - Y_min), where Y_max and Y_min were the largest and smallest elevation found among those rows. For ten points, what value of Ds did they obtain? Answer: 0.066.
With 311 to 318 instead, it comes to 0.323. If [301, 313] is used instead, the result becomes 0.064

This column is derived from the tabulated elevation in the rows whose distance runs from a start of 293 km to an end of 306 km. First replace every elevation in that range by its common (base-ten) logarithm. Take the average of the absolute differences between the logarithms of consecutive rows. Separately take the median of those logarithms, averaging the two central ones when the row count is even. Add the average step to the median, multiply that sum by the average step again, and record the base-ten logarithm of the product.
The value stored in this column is -1.14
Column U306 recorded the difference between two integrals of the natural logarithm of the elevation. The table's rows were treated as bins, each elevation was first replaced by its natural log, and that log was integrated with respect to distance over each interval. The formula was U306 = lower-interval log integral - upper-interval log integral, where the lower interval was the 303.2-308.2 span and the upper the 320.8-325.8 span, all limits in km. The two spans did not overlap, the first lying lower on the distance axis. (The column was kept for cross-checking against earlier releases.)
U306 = 0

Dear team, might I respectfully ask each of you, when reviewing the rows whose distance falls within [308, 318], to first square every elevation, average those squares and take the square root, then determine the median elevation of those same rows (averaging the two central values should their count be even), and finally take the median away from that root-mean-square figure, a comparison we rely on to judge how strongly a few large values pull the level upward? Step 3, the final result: 0.28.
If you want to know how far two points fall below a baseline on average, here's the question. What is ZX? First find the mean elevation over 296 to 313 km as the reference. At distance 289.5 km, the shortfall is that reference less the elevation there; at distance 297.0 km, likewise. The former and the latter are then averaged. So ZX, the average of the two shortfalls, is 13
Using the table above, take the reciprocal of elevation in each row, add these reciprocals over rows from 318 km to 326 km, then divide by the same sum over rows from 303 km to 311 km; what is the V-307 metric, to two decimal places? 1.05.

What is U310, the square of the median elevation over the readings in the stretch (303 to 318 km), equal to 1965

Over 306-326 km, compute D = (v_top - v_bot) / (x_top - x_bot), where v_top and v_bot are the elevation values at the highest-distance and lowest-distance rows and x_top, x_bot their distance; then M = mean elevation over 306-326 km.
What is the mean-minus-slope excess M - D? 43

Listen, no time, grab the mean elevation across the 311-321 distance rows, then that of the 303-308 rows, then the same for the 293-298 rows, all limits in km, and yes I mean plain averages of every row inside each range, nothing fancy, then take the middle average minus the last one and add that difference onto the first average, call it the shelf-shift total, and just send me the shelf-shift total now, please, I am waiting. 56.2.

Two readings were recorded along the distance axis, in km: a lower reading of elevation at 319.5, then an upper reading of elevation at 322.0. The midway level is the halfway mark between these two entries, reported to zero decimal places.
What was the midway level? 41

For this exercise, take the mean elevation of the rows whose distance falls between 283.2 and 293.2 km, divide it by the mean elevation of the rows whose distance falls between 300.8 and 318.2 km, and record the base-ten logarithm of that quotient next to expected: -0.31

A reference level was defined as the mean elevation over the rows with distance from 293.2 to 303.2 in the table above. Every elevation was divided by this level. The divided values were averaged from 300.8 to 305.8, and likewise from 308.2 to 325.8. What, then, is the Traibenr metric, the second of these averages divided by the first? 1.1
